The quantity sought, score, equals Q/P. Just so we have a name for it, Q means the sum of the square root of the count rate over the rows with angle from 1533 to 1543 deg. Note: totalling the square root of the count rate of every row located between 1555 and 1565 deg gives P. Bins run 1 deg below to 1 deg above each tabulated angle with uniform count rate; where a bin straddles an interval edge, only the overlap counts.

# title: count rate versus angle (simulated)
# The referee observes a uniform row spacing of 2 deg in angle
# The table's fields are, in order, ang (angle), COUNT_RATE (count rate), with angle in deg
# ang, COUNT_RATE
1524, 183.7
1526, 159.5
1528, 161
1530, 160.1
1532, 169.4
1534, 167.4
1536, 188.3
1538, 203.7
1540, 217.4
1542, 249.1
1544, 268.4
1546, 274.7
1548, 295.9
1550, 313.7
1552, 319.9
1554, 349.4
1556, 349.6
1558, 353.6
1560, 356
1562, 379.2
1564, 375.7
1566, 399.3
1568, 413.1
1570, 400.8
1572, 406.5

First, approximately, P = 95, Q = 71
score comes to 0.75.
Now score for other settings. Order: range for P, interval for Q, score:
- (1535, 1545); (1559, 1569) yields 1.31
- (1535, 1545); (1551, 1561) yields 1.24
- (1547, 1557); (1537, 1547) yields 0.86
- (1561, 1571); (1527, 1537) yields 0.66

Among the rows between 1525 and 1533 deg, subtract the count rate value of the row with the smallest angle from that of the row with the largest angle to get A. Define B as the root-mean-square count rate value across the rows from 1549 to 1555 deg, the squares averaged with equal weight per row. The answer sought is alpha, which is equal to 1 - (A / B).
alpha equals 0.97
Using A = 10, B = 328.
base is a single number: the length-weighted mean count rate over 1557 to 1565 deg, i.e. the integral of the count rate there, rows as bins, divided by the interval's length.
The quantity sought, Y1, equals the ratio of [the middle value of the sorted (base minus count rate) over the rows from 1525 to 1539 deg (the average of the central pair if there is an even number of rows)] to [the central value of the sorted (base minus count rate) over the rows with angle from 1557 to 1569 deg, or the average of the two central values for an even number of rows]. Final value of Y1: -18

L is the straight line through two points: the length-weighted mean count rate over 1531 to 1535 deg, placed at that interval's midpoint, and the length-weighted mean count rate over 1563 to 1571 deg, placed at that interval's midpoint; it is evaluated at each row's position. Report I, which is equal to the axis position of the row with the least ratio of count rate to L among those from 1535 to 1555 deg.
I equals 1536 deg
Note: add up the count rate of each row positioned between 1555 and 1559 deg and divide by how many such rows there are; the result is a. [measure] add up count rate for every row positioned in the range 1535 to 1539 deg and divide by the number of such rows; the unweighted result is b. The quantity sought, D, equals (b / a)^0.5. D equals 0.7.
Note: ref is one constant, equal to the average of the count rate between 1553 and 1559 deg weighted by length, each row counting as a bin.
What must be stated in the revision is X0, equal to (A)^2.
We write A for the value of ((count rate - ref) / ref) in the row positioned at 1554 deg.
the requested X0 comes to 0.000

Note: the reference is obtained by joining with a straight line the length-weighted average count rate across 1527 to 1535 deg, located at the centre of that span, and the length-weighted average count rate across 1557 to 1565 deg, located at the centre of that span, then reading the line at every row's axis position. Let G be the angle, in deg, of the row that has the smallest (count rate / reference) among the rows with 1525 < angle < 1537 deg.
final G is 1534 deg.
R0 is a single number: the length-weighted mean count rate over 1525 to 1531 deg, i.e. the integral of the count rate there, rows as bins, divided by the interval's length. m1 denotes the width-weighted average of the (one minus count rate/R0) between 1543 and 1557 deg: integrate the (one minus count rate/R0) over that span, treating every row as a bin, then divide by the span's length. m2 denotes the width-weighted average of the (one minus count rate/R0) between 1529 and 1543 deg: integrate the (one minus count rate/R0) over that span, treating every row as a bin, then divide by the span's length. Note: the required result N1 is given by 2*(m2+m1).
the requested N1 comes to -2.3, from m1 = -0.9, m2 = -0.2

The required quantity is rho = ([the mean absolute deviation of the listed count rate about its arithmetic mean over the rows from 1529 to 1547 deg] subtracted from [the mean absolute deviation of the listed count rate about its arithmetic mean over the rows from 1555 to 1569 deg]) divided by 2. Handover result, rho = -9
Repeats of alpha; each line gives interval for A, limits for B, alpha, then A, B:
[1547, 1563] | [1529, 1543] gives 0.57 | 83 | 196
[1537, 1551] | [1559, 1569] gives 0.71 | 110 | 385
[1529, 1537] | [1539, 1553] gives 0.90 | 28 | 279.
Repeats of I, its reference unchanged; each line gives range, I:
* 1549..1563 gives 1560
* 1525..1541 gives 1534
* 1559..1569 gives 1564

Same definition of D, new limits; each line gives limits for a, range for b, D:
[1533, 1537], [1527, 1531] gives 1.0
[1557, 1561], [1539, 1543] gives 0.8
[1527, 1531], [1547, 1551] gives 1.4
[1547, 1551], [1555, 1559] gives 1.1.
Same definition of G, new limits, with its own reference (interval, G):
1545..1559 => 1558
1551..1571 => 1570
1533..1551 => 1534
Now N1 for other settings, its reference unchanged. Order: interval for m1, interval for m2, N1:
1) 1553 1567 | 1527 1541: -2.8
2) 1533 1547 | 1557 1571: -3.6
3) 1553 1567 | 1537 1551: -3.8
